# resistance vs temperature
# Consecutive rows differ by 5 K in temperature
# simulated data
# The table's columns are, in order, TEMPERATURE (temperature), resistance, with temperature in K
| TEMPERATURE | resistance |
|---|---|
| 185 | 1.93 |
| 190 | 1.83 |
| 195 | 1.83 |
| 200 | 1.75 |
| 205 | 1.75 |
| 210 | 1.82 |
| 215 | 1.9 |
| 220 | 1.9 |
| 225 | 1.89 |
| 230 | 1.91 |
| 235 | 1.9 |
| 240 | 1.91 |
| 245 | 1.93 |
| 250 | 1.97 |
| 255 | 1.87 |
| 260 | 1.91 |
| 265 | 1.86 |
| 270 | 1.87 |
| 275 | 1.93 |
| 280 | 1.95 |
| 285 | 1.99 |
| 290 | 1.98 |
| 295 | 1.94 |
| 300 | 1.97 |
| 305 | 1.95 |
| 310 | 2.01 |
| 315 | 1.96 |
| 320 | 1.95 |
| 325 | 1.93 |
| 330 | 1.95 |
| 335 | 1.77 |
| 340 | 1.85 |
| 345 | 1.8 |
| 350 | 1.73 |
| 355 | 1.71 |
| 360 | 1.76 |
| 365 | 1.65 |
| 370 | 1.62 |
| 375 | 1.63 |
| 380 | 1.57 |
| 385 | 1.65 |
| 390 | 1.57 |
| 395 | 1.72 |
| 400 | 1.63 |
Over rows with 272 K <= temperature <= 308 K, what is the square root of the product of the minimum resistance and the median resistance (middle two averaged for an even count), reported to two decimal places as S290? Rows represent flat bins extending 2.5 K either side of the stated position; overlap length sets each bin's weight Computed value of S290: 1.94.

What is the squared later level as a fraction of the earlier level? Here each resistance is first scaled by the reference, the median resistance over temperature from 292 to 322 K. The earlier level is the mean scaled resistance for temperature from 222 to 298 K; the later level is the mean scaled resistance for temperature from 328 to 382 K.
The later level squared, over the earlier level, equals 0.80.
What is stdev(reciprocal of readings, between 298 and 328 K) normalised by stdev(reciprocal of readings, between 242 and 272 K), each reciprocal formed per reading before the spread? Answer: 0.59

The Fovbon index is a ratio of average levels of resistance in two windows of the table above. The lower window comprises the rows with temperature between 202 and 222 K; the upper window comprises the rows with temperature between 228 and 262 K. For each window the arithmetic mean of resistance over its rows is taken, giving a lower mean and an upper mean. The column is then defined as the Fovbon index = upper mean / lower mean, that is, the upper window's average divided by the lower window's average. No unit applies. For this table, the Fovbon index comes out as 1.04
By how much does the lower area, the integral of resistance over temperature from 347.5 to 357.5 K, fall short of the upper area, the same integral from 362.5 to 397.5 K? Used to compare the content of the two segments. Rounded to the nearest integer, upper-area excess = 40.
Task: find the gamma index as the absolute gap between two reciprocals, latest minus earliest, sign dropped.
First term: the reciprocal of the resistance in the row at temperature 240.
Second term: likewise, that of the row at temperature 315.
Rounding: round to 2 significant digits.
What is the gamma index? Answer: 0.013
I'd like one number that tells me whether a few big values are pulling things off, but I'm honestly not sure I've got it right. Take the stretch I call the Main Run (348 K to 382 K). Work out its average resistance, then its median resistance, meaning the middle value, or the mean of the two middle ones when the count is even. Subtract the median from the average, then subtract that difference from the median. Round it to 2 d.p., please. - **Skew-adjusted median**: 1.63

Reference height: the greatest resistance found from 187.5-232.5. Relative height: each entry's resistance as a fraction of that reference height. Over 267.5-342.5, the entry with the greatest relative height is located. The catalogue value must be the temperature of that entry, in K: 310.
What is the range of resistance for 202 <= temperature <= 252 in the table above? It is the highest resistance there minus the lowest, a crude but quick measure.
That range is 0.22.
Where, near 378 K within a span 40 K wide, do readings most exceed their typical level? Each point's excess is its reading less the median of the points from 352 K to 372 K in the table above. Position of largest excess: 360 K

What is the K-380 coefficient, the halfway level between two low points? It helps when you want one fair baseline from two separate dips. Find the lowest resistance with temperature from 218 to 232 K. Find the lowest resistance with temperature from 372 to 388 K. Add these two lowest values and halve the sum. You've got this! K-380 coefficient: 1.73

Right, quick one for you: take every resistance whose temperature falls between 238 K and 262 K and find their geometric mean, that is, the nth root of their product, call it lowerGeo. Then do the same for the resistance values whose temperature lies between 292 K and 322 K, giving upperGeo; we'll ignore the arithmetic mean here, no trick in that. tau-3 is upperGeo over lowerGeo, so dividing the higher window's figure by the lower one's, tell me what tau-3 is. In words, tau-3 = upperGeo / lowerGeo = 1.02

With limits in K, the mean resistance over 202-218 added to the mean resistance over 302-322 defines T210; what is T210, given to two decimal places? 3.79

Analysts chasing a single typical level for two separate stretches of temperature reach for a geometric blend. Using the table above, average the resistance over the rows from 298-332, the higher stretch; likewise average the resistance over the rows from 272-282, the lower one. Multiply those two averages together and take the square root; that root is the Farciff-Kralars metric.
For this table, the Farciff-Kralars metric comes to 1.95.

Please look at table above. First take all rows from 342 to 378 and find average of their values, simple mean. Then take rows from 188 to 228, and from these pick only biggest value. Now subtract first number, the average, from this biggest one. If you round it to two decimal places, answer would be 0.20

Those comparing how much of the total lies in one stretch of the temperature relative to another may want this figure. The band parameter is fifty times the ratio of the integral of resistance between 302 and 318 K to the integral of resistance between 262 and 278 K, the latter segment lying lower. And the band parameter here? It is 52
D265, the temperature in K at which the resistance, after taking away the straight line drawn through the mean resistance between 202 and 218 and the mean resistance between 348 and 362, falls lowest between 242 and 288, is 265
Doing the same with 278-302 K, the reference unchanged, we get 295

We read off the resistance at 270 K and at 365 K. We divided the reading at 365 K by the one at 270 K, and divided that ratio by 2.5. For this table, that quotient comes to 0.35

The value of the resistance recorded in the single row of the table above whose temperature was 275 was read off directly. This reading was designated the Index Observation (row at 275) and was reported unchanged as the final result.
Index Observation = 1.93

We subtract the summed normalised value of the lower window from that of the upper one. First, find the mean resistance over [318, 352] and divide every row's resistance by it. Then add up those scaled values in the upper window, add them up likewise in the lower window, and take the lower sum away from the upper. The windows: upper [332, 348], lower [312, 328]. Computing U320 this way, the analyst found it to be -0.2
